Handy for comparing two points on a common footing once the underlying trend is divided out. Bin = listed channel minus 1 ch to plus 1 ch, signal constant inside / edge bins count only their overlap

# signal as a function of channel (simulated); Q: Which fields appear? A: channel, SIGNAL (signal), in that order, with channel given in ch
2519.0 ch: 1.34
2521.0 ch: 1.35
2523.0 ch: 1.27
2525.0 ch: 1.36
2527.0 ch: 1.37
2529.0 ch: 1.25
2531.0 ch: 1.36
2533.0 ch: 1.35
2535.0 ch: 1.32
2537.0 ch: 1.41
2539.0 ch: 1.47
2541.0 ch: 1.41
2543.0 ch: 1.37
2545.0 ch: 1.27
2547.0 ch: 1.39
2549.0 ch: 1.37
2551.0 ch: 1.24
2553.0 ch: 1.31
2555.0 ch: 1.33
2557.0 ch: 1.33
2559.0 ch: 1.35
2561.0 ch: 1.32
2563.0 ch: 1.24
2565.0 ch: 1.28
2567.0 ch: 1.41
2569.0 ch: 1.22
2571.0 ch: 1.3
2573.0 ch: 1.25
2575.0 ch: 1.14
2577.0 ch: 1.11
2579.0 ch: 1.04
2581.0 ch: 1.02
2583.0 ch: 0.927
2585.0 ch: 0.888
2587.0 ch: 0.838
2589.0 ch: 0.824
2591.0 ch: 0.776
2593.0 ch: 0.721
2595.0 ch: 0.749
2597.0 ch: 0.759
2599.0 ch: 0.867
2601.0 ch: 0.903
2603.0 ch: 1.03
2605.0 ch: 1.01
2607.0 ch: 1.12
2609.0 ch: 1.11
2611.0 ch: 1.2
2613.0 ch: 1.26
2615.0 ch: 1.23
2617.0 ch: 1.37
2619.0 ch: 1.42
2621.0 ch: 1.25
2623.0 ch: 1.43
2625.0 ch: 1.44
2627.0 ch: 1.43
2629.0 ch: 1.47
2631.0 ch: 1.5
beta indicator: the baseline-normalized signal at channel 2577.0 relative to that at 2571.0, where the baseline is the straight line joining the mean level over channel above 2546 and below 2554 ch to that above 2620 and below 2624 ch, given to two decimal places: 0.85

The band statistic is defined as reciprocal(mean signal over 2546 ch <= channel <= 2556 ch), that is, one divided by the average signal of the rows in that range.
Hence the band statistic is 0.75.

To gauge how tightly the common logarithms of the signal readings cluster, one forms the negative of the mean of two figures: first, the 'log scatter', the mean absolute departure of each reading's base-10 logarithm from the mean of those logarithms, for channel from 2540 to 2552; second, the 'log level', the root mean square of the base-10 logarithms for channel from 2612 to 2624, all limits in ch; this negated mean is -0.072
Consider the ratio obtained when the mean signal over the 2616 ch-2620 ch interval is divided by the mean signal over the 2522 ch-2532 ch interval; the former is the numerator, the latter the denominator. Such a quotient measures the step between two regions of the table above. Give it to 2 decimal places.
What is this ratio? 1.06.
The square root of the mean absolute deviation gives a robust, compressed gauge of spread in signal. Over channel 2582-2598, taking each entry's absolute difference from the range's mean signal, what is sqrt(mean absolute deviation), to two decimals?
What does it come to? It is 0.24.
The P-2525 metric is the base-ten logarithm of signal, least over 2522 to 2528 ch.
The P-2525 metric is 0.10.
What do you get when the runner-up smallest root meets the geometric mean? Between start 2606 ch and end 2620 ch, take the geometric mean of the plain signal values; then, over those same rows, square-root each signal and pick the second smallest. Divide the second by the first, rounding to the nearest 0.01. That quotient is 0.85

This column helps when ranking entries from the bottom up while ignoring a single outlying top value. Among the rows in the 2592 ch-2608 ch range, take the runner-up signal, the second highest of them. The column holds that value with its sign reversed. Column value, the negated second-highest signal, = -1.03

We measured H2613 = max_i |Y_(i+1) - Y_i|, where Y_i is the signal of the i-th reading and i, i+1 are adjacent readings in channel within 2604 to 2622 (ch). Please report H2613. 0.17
